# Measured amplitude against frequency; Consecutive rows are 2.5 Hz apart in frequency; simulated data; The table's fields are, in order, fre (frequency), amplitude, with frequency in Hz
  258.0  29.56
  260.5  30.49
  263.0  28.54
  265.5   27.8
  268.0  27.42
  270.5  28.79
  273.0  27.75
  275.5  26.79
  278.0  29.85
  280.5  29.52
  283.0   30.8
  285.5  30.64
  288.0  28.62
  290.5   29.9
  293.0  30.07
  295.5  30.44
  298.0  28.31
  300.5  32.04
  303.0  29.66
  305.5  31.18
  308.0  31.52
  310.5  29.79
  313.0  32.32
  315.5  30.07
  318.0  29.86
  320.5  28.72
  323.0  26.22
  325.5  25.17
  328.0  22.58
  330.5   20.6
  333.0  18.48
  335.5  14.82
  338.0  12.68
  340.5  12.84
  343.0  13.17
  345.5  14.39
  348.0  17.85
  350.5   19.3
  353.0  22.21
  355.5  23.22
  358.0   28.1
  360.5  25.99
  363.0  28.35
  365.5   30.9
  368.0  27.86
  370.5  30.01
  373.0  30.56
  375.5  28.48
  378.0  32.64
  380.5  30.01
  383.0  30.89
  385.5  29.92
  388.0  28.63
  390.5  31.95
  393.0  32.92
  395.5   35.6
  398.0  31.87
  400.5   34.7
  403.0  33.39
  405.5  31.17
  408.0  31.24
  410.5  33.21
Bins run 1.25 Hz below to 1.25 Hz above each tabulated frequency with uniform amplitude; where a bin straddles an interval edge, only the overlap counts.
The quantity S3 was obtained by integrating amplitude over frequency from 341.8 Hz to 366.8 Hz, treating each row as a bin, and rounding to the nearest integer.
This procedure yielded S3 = 559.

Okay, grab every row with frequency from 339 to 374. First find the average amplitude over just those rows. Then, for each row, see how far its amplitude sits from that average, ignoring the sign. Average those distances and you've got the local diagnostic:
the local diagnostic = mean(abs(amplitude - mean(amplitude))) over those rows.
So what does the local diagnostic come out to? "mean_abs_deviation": 5.6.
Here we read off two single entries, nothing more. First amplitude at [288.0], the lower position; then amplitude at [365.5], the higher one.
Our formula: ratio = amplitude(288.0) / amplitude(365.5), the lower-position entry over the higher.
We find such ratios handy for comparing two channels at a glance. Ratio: 0.93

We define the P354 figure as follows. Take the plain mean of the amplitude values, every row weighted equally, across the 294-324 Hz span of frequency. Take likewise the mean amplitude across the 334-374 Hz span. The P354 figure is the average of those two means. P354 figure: 26.0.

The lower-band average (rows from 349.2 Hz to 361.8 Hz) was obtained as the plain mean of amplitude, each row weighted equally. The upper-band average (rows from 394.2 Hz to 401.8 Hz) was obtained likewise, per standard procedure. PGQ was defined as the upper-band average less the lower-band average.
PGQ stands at 10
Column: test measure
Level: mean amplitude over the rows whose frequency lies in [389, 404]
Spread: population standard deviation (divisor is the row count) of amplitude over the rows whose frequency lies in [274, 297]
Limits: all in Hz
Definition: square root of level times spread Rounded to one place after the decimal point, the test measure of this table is 6.3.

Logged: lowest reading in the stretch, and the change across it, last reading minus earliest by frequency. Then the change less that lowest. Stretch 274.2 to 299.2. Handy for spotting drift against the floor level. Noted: -25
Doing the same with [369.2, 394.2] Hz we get -26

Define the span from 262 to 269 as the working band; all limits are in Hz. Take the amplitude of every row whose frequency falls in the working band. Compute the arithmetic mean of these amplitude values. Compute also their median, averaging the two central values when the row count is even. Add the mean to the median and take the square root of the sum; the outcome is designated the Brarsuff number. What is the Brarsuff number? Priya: 7.46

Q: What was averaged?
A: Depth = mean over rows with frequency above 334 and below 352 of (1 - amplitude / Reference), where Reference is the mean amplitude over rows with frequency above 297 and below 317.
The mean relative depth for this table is 0.51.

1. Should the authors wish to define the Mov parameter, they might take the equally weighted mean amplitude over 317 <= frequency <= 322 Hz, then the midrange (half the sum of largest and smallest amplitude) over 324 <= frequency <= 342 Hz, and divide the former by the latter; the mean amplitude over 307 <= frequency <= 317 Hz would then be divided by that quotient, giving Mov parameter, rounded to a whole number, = 20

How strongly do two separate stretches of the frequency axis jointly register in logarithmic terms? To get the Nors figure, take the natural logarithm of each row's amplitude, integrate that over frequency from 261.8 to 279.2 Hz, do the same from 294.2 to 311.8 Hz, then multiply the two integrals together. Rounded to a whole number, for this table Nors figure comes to 3489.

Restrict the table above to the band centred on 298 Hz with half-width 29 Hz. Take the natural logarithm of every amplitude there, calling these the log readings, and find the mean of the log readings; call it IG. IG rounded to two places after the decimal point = 3.38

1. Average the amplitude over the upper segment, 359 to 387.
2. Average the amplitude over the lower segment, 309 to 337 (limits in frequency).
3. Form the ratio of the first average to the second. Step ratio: 1.2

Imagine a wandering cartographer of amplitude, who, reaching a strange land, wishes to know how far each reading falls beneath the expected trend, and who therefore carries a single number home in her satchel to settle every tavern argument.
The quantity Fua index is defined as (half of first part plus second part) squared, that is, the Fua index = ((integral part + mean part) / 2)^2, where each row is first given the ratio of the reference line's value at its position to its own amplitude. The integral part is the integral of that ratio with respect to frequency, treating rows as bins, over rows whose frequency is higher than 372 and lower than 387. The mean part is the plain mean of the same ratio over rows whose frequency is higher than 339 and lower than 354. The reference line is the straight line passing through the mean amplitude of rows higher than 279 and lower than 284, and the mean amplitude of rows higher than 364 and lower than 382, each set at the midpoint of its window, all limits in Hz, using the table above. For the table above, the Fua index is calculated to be 70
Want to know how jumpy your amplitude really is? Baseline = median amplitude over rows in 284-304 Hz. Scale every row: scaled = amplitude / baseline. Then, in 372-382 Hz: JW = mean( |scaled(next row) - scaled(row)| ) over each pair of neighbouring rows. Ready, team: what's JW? 0.10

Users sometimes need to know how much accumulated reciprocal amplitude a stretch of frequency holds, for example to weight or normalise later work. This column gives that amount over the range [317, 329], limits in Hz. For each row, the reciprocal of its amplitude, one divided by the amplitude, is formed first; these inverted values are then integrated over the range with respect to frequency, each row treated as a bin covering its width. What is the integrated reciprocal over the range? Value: 0.5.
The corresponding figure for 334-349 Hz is 1.1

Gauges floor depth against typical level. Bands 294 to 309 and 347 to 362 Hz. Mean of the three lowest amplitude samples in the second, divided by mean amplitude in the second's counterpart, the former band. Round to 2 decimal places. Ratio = 0.65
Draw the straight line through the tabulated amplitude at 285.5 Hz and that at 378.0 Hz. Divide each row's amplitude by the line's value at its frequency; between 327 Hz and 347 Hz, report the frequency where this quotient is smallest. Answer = 338.0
